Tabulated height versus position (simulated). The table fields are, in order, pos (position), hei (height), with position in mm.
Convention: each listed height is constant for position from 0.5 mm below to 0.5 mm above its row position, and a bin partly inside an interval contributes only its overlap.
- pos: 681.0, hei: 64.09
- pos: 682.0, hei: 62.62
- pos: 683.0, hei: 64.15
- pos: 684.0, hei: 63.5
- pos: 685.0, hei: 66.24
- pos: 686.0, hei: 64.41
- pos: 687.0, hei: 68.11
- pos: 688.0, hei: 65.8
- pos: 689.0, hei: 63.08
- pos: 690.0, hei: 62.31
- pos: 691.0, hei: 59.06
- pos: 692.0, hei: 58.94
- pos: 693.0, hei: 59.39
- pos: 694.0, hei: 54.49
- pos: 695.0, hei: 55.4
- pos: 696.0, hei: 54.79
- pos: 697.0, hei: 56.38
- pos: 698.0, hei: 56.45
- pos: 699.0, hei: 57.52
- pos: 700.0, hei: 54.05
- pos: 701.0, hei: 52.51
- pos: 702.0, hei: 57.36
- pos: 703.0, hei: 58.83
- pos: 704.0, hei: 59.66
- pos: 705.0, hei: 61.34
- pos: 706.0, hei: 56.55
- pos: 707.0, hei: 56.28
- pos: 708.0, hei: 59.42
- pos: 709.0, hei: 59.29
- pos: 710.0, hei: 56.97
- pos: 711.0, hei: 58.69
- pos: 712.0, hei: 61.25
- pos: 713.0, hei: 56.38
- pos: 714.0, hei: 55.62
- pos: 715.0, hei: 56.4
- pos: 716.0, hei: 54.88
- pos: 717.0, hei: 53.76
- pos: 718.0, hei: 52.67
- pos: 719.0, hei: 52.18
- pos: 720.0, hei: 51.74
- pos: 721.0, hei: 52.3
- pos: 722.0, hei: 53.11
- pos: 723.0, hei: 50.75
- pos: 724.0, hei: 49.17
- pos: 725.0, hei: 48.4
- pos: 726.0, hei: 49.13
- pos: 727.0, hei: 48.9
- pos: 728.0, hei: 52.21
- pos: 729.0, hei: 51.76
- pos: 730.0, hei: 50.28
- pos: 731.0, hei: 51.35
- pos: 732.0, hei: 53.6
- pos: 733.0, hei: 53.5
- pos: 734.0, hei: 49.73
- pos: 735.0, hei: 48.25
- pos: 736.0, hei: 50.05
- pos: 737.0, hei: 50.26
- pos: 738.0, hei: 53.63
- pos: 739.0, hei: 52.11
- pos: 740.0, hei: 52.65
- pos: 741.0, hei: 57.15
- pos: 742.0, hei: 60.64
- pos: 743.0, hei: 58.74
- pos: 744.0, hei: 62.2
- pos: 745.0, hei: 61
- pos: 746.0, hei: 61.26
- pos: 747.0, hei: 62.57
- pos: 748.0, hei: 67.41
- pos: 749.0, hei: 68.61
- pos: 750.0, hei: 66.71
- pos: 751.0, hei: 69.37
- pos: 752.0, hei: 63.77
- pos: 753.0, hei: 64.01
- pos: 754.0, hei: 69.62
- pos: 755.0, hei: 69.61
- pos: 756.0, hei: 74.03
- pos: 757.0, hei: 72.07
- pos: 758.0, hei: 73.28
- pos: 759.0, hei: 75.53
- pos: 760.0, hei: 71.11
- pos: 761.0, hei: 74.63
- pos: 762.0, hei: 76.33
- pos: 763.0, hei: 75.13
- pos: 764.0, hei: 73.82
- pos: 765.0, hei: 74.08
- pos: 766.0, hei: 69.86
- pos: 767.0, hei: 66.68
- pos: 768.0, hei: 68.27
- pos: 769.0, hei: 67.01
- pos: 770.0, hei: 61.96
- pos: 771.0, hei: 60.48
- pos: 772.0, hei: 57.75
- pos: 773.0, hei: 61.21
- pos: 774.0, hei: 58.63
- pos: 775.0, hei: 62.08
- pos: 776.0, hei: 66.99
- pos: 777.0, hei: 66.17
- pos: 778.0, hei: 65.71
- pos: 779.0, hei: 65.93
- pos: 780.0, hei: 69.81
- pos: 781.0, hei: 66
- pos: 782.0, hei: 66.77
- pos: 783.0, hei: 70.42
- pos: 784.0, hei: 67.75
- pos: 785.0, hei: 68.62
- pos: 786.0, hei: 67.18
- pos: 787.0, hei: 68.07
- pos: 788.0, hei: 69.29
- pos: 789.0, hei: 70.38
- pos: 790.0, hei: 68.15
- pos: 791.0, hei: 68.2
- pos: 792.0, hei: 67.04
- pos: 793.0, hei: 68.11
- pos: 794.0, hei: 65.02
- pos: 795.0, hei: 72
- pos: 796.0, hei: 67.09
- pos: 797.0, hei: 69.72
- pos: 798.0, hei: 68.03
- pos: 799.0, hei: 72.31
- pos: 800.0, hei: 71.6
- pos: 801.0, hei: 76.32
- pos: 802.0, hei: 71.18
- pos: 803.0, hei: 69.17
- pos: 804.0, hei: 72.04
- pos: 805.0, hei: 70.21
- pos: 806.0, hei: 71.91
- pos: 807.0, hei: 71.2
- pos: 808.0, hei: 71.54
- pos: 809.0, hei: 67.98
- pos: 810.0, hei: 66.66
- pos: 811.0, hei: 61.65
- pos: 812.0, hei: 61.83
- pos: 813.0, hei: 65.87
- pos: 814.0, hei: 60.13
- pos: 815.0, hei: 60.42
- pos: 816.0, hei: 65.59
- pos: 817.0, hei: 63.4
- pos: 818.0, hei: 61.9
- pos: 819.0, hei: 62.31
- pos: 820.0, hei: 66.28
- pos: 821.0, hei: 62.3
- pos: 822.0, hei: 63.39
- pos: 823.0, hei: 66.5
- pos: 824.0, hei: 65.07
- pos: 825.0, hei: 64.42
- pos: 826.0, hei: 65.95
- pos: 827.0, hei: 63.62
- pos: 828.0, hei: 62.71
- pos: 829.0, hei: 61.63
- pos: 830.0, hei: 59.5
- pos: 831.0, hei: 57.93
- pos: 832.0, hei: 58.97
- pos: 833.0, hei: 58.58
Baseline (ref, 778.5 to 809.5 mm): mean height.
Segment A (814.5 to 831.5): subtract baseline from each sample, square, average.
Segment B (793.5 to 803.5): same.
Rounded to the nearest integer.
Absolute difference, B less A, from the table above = 34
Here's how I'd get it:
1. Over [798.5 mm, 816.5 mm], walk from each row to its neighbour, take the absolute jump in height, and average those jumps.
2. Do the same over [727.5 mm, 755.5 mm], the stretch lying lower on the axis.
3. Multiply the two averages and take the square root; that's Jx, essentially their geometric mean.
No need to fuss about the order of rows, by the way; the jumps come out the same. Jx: 2.36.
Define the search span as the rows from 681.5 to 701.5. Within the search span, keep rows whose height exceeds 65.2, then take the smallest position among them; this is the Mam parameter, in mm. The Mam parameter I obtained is 685.0 mm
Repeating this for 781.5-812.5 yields 782.0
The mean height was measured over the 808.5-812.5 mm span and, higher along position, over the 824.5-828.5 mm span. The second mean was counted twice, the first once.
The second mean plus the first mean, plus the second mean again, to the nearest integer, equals 193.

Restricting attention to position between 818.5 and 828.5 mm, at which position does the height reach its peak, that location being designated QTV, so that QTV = 823.0 mm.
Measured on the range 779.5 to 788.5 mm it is 783.0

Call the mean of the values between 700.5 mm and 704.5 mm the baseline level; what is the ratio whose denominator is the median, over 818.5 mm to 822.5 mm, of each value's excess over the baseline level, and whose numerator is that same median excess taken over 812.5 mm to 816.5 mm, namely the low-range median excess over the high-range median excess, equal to 1.0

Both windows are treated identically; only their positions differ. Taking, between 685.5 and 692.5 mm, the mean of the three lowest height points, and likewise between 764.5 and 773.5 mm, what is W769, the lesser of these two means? 60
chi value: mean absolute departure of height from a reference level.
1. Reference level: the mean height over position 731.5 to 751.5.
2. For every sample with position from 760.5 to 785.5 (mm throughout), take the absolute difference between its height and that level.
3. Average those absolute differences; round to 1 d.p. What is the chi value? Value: 9.3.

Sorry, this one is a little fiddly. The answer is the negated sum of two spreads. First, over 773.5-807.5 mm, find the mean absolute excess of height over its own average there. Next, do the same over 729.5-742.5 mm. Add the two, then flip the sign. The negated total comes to -4.8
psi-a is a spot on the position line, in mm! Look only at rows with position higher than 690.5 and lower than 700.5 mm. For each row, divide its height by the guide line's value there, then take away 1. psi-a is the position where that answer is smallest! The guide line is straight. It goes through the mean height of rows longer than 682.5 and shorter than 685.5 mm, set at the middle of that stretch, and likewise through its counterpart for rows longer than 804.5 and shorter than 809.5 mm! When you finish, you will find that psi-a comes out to 700.0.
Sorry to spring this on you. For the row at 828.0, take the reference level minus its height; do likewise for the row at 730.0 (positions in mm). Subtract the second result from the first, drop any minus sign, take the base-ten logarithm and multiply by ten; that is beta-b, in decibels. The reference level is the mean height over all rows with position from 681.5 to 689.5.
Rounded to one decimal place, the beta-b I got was 10.9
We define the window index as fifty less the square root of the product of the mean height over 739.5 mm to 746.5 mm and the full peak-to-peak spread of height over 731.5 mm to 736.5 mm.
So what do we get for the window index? 32.2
